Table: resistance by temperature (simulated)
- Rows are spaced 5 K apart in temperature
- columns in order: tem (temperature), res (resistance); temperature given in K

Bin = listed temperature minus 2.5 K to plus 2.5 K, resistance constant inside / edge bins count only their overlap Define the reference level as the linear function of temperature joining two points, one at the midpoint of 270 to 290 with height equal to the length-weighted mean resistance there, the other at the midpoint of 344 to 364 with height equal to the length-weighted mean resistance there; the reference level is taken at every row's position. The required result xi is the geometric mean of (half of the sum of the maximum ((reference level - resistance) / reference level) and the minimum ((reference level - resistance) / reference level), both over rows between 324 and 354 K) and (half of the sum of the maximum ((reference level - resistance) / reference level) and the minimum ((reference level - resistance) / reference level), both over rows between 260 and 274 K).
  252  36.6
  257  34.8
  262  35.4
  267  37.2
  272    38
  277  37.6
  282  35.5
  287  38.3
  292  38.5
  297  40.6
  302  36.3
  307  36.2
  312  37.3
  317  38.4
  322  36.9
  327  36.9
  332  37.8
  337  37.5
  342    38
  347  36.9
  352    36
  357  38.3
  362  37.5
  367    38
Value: 0.0101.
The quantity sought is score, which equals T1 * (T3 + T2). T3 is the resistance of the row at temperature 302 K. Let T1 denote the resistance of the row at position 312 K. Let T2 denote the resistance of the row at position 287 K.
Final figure 2783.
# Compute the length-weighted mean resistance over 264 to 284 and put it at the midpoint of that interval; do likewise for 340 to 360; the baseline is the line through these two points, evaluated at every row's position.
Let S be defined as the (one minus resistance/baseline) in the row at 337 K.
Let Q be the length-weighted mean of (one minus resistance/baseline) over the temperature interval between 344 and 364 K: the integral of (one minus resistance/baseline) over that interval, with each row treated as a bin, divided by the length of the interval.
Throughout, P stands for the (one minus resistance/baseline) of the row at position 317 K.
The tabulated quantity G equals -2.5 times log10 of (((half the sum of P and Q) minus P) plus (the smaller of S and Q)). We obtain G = 4.9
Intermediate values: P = -0.032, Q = 0.003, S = -0.007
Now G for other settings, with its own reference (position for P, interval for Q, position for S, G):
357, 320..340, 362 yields 5.3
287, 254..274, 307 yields 3.4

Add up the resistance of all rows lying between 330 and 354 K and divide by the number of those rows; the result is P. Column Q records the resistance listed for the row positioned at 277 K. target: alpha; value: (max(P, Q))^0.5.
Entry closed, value 6.13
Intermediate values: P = 37.2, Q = 37.6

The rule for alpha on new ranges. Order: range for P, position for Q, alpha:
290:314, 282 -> 6.15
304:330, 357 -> 6.19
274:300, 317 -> 6.20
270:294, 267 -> 6.13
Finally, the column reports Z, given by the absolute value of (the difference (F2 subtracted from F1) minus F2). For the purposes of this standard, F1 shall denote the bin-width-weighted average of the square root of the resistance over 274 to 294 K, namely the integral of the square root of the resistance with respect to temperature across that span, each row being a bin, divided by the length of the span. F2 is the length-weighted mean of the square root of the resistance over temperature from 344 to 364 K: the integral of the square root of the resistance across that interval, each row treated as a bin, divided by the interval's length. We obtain 6.08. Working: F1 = 6.12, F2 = 6.10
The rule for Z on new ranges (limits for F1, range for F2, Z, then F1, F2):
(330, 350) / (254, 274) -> 5.93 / 6.12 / 6.03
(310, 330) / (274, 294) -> 6.13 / 6.11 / 6.12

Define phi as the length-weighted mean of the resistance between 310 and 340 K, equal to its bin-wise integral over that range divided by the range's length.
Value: 37.5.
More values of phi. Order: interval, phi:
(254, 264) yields 35.2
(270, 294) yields 37.6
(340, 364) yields 37.3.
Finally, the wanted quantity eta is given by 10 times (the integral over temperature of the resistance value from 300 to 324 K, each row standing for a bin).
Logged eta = 8889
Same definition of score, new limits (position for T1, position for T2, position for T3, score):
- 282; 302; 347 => 2599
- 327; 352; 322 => 2690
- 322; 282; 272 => 2712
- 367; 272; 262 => 2789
